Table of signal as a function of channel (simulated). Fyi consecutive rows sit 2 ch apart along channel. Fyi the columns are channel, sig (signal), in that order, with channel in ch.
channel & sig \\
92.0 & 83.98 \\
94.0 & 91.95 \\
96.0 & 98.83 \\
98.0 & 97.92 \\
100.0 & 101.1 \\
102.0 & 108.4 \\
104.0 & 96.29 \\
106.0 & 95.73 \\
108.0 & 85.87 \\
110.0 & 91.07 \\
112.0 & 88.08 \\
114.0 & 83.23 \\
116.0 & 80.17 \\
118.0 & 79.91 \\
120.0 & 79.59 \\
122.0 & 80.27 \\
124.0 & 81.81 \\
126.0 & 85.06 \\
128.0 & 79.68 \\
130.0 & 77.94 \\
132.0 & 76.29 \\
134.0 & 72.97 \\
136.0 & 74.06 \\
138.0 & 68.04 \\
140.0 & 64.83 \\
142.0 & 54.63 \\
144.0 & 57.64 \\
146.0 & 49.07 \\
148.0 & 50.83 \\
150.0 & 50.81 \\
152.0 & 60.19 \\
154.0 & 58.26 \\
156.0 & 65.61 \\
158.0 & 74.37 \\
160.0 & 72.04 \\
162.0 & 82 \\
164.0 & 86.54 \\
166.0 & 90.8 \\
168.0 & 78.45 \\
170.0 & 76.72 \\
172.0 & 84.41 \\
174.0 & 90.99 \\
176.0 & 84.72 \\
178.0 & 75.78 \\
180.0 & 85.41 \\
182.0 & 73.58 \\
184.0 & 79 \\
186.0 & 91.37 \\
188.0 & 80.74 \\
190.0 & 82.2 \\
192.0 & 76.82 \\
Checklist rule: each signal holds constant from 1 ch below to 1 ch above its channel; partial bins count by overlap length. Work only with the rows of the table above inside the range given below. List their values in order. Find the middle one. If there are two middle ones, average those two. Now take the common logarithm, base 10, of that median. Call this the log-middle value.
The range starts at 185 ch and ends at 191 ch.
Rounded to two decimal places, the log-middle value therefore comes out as 1.91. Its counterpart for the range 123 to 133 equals 1.90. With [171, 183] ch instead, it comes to 1.93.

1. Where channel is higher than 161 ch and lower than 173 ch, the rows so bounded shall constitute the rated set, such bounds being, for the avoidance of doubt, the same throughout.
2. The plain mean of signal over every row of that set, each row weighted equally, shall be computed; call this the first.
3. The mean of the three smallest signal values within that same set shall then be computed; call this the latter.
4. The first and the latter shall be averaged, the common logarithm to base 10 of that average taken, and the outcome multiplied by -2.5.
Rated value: -4.77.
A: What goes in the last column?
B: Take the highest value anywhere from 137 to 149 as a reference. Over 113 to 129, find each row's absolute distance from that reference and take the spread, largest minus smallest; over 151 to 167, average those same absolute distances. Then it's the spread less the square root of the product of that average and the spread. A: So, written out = -2.2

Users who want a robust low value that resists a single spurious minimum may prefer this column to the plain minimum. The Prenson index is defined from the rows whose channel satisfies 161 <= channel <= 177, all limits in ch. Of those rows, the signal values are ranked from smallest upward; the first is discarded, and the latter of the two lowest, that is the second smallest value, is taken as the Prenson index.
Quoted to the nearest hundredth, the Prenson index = 78.45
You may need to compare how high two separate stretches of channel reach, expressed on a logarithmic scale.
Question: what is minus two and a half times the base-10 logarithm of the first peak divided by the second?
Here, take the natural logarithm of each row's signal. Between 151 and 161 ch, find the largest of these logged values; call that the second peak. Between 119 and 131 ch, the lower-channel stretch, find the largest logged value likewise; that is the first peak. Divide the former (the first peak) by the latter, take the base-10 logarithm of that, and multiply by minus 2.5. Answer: -0.033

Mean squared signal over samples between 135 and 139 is 5057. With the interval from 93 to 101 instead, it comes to 9508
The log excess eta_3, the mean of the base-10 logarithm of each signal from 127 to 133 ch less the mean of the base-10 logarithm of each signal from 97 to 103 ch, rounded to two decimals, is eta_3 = -0.12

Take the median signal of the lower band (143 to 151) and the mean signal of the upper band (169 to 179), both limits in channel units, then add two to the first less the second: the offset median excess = -30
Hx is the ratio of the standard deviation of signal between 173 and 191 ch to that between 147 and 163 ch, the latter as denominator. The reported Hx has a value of 0.55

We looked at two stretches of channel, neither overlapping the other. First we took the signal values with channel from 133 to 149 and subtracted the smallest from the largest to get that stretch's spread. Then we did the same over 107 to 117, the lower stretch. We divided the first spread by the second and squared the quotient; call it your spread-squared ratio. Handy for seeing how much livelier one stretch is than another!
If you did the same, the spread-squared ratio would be 5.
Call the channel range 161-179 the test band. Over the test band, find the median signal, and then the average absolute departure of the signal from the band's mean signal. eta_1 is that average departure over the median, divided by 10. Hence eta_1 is 0.0054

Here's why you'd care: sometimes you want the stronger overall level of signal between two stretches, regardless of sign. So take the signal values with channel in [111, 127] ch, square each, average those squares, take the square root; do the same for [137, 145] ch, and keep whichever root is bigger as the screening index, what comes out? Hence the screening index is 82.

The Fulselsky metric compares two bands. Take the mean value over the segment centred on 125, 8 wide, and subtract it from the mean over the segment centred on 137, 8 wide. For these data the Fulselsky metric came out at -12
